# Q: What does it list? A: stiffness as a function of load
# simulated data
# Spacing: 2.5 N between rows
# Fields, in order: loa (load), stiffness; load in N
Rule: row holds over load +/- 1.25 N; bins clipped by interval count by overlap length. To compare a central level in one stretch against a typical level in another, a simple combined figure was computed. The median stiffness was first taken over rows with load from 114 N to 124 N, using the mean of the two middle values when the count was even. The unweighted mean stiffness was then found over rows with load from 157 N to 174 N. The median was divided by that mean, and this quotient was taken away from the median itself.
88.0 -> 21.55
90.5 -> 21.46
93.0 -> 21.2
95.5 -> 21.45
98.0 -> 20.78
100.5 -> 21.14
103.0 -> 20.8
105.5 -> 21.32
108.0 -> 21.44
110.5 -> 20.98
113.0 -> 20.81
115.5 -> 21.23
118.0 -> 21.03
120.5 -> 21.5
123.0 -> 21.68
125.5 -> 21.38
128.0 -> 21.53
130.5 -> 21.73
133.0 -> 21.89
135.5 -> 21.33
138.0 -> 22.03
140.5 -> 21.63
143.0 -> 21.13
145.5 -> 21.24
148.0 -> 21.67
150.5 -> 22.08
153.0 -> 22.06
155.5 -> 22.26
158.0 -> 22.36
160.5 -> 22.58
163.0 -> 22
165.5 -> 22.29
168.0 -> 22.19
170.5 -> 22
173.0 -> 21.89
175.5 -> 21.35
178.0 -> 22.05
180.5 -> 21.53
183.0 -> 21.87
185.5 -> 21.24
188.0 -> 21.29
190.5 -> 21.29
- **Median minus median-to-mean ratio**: 20.4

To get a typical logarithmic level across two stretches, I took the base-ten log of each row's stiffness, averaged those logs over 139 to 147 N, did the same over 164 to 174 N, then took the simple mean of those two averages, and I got 1.34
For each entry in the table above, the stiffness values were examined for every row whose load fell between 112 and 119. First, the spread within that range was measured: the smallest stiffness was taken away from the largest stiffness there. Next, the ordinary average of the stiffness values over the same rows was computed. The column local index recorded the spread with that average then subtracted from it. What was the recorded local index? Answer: -20.6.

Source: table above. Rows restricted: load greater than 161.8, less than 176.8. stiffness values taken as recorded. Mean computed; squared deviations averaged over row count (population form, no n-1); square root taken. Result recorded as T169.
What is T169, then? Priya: 0.30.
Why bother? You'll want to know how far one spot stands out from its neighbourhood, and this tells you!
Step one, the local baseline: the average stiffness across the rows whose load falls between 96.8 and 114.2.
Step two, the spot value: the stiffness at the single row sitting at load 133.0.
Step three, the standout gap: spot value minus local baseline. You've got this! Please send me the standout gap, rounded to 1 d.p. 0.9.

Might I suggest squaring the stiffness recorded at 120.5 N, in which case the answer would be 462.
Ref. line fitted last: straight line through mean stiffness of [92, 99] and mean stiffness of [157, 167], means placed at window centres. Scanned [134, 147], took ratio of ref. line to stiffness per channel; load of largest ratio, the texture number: 143.0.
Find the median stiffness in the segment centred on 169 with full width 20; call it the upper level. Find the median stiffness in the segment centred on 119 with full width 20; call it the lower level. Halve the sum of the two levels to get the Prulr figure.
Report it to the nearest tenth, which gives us 21.7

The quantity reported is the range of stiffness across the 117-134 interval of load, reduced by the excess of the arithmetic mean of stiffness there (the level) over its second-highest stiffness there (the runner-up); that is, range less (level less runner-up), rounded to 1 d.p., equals 1.1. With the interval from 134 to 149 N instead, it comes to 1.1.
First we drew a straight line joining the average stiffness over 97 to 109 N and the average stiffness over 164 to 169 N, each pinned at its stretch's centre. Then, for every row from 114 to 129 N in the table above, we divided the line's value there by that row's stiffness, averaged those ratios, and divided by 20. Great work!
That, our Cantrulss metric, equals 0.0501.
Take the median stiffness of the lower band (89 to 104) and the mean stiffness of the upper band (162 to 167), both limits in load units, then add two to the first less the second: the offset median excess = 1.0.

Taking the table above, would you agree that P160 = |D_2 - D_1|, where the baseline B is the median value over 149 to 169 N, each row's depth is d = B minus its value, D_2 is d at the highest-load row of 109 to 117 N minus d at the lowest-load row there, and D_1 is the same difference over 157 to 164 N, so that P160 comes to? 0.61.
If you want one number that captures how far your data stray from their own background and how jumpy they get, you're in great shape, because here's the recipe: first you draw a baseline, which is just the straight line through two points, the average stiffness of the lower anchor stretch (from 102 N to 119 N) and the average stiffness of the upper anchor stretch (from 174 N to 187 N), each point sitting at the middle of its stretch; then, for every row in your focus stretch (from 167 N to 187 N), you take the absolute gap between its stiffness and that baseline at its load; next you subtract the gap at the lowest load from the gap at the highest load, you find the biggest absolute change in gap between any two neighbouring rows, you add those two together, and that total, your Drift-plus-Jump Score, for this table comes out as 0.11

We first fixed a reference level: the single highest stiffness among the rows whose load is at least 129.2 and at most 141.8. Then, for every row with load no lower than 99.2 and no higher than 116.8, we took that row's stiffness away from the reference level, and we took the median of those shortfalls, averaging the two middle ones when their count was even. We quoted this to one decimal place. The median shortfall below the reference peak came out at 0.9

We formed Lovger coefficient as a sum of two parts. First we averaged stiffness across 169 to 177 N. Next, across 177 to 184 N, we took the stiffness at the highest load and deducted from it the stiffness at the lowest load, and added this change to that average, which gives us 21.6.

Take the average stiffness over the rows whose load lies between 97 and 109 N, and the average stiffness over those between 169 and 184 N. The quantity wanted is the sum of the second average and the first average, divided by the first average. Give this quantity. 2.033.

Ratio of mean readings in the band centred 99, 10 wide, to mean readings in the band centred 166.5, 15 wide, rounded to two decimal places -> 0.95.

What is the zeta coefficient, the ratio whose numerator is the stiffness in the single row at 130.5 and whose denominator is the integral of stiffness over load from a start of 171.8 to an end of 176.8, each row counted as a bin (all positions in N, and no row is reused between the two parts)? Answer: 0.201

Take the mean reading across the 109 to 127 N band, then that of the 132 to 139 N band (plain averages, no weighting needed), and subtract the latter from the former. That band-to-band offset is -0.5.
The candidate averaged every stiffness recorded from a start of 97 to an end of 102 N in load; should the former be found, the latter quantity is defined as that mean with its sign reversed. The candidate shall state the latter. -20.96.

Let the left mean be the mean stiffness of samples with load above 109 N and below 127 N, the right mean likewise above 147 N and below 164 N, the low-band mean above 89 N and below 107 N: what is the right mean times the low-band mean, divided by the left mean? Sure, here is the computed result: 22.1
